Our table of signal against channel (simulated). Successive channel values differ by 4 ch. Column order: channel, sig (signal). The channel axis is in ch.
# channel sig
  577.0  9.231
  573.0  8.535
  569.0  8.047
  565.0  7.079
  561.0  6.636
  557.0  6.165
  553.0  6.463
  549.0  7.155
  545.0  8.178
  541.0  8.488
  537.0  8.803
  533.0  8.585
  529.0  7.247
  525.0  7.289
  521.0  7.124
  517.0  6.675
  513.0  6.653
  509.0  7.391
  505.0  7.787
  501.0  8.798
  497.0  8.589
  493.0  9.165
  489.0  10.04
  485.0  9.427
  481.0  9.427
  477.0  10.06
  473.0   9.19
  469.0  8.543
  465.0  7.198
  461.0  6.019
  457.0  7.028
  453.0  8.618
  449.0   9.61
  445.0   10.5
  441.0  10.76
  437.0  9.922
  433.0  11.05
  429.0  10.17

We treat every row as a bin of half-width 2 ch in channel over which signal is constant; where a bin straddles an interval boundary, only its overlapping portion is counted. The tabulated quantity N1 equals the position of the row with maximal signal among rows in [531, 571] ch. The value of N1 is 537.0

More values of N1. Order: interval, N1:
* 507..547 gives 537.0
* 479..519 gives 489.0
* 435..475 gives 441.0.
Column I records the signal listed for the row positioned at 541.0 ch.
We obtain 8.488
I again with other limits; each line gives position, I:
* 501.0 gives 8.798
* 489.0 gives 10.04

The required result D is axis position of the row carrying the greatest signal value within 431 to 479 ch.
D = 433.0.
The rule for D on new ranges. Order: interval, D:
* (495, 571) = 537.0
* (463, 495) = 477.0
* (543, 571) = 545.0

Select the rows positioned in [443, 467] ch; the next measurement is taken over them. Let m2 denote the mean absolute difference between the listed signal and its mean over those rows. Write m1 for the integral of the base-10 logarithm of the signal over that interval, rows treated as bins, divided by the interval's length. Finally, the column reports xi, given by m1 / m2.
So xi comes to 0.6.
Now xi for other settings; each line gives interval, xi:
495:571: 1.2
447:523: 0.8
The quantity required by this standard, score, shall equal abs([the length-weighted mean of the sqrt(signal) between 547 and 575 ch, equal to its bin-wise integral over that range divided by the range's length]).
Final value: 2.67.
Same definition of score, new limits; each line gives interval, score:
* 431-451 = 3.22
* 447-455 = 3.02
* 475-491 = 3.12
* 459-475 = 2.77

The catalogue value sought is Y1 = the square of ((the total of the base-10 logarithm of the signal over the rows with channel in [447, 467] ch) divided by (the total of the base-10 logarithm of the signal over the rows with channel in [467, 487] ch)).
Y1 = 0.8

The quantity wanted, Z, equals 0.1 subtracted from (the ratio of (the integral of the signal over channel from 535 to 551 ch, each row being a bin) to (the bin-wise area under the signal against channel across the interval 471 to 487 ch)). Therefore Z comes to 0.76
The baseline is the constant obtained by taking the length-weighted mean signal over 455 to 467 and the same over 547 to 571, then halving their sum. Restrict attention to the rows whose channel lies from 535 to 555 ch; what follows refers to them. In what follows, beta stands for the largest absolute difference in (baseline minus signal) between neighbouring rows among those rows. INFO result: 1.02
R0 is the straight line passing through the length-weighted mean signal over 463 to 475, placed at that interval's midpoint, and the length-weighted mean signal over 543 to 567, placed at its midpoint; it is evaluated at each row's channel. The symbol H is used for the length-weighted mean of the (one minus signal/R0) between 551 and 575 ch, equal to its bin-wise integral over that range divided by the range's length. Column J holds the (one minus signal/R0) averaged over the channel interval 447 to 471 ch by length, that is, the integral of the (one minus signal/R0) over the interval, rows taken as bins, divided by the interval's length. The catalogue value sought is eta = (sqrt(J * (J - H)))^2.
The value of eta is 0.010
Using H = -0.05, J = 0.08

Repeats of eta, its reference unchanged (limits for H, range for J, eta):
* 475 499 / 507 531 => 0.014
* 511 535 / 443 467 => 0.001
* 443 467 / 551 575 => 0.005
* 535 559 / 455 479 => 0.004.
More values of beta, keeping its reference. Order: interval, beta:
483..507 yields 1.01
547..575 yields 0.97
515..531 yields 0.45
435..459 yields 1.59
